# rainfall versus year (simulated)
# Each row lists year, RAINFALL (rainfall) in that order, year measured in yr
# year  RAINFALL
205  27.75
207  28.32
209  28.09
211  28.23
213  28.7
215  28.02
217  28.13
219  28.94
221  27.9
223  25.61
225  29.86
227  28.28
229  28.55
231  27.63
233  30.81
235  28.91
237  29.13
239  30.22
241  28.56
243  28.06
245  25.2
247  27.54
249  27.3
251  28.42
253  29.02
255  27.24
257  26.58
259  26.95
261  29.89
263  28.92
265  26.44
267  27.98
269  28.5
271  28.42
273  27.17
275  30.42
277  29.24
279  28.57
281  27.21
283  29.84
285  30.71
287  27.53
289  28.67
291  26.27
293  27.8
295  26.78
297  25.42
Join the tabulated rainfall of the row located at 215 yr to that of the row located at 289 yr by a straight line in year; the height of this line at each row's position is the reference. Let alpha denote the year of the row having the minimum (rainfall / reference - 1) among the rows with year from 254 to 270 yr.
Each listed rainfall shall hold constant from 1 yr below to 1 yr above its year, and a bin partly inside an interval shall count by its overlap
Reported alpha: 265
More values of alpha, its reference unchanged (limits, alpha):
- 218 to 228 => 223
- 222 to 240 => 223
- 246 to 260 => 257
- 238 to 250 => 245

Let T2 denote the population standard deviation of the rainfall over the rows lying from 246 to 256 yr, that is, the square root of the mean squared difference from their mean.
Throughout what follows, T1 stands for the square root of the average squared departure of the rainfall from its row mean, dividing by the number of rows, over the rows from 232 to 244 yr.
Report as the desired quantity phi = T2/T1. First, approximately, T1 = 0.9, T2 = 0.70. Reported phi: 0.74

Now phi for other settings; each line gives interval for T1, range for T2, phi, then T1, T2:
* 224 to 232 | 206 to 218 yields 0.28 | 0.8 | 0.22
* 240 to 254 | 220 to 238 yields 1.19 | 1.2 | 1.39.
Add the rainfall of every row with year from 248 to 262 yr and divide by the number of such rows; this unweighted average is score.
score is 27.9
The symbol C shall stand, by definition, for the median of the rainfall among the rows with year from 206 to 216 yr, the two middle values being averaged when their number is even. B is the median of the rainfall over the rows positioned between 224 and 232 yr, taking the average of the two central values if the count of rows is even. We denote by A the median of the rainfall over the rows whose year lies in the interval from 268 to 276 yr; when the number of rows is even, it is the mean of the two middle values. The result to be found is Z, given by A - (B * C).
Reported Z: -774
